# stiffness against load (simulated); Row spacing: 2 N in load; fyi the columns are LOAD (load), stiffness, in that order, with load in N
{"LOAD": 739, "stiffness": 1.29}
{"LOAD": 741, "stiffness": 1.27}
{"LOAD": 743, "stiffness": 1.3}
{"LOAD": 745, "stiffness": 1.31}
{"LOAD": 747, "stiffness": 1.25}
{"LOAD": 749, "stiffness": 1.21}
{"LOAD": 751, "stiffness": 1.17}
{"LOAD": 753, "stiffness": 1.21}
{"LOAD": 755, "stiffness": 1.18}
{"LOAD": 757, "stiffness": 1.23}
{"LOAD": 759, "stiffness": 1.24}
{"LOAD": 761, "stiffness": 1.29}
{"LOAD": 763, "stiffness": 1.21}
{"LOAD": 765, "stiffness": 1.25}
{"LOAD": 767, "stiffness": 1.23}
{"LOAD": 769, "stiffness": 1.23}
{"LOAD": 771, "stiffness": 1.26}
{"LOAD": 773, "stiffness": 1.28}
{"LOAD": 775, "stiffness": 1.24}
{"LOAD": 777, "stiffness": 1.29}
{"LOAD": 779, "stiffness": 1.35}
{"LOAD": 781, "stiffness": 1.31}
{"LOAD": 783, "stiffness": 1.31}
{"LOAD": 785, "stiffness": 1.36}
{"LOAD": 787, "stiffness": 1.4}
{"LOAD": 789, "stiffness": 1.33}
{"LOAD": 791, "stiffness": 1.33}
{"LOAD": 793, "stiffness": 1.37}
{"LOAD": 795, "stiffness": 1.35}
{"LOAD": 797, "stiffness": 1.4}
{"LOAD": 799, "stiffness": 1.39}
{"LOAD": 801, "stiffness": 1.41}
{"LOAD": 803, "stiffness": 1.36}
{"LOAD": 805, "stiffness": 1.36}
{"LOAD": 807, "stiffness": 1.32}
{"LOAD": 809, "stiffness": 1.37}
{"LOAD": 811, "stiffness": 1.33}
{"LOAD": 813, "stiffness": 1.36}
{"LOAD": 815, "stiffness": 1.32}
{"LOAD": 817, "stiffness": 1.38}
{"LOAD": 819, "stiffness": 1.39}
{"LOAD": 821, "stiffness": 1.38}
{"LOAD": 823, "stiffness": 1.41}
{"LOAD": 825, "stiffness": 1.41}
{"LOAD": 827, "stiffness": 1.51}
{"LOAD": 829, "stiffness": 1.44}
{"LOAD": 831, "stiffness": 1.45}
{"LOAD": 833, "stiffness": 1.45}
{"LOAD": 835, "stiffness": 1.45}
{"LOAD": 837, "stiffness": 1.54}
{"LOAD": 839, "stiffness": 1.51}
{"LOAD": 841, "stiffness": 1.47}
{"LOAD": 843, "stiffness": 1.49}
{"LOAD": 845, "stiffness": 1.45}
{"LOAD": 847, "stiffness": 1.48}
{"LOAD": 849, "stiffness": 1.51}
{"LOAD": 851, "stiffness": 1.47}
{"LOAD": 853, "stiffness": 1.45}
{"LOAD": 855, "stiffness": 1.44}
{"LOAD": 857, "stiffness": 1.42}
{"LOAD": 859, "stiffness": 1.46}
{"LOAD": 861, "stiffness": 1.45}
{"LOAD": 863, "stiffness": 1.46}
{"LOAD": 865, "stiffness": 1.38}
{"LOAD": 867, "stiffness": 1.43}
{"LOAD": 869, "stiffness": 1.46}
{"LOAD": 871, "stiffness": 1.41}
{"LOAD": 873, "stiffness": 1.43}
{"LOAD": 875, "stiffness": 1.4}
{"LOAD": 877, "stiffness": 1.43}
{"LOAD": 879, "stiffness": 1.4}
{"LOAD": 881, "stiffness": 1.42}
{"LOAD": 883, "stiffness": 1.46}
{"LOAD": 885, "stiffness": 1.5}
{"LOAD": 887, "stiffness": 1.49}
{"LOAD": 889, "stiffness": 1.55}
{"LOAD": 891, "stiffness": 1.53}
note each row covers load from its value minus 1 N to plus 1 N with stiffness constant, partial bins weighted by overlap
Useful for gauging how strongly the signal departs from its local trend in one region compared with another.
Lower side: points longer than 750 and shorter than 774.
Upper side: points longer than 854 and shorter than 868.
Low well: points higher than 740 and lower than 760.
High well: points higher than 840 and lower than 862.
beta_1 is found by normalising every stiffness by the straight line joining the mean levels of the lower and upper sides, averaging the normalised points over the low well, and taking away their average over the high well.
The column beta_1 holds -0.010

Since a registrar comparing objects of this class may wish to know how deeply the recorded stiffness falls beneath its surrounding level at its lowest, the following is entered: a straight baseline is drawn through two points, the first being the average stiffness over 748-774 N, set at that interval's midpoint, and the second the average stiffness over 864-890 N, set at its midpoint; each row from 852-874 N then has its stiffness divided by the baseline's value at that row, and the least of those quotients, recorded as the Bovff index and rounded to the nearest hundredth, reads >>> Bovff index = 0.97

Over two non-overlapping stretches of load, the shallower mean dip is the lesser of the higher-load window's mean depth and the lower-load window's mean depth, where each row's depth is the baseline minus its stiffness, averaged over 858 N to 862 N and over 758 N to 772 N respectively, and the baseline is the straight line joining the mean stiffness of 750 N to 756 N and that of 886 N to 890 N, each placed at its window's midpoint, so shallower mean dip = -0.03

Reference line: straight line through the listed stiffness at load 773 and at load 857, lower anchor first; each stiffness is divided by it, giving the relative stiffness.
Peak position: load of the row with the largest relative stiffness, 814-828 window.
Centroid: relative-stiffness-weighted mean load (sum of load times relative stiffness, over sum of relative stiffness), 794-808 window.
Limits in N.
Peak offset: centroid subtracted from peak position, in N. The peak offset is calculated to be 26.1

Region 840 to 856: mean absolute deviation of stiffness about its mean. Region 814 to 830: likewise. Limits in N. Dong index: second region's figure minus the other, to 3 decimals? 0.020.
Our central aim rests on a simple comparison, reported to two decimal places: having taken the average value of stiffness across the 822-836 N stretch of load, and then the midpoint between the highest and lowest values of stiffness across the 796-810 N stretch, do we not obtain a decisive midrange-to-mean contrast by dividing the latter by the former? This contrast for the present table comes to 0.94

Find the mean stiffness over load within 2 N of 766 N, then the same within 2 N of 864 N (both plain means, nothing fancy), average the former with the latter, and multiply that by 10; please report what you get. 13.3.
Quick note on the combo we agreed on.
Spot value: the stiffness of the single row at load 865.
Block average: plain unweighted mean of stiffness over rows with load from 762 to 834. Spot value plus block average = 2.73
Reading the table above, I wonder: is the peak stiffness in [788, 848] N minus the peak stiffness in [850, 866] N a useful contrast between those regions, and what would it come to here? 0.07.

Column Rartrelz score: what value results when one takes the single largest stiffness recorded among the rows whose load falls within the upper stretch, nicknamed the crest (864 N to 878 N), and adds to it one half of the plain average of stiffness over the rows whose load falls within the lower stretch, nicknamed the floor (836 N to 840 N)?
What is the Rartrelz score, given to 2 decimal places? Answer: 2.22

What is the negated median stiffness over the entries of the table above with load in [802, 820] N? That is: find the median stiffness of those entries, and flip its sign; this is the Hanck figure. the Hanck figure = -1.36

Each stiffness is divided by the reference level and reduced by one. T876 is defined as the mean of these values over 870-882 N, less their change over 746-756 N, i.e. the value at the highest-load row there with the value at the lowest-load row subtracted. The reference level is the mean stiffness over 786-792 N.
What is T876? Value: 0.10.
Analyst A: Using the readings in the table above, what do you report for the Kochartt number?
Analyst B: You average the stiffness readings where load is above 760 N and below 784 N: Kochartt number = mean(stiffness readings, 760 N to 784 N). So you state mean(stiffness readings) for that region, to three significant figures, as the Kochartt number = 1.27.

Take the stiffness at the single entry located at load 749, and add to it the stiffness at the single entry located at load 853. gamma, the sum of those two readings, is 2.66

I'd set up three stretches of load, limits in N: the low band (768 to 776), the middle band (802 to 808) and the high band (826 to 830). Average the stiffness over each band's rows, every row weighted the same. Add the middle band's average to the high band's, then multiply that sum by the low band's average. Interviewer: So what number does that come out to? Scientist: 3.53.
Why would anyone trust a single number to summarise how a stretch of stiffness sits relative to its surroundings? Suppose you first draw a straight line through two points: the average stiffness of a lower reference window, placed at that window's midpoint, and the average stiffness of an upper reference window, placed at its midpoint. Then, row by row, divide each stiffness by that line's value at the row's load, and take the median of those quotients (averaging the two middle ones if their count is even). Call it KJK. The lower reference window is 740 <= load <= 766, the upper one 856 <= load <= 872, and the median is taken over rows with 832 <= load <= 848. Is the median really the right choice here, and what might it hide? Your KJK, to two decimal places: 1.05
